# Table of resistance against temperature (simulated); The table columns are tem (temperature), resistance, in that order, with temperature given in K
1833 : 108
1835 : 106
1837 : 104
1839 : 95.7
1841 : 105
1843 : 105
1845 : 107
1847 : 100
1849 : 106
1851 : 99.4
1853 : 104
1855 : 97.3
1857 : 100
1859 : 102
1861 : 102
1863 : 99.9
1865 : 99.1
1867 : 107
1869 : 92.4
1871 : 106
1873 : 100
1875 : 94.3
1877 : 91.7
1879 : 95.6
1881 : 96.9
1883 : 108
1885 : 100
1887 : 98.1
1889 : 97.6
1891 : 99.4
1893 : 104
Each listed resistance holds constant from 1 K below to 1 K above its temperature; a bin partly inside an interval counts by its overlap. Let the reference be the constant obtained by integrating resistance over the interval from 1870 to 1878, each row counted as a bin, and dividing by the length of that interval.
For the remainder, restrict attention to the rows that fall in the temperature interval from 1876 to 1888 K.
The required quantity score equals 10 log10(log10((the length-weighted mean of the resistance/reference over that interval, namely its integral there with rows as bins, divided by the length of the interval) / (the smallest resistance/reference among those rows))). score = -15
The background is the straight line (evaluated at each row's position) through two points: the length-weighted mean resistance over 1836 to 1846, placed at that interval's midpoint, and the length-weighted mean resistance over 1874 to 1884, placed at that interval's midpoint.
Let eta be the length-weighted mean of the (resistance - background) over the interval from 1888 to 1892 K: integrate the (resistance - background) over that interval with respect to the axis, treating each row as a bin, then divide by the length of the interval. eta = 2.9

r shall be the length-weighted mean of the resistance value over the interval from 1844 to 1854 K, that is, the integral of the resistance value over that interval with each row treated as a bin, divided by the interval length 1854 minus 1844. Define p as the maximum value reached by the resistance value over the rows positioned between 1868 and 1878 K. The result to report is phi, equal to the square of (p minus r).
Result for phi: 7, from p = 106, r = 103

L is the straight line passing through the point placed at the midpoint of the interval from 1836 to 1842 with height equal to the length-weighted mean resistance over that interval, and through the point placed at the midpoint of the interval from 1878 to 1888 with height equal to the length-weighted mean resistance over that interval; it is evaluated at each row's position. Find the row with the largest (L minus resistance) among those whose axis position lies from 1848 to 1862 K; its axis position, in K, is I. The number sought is 1855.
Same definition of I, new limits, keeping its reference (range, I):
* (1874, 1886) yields 1877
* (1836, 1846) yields 1839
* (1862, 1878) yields 1877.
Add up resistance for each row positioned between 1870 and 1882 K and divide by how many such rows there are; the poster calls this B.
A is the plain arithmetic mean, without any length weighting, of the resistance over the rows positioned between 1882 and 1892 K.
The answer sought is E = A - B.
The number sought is 3.2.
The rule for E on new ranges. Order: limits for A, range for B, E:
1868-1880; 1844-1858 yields -5.3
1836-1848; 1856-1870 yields 2.4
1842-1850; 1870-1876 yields 4.4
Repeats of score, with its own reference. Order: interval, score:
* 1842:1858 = -17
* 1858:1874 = -14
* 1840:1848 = -17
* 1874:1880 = -20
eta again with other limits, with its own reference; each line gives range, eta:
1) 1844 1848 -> 1.0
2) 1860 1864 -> 0.9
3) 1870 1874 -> 4.6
